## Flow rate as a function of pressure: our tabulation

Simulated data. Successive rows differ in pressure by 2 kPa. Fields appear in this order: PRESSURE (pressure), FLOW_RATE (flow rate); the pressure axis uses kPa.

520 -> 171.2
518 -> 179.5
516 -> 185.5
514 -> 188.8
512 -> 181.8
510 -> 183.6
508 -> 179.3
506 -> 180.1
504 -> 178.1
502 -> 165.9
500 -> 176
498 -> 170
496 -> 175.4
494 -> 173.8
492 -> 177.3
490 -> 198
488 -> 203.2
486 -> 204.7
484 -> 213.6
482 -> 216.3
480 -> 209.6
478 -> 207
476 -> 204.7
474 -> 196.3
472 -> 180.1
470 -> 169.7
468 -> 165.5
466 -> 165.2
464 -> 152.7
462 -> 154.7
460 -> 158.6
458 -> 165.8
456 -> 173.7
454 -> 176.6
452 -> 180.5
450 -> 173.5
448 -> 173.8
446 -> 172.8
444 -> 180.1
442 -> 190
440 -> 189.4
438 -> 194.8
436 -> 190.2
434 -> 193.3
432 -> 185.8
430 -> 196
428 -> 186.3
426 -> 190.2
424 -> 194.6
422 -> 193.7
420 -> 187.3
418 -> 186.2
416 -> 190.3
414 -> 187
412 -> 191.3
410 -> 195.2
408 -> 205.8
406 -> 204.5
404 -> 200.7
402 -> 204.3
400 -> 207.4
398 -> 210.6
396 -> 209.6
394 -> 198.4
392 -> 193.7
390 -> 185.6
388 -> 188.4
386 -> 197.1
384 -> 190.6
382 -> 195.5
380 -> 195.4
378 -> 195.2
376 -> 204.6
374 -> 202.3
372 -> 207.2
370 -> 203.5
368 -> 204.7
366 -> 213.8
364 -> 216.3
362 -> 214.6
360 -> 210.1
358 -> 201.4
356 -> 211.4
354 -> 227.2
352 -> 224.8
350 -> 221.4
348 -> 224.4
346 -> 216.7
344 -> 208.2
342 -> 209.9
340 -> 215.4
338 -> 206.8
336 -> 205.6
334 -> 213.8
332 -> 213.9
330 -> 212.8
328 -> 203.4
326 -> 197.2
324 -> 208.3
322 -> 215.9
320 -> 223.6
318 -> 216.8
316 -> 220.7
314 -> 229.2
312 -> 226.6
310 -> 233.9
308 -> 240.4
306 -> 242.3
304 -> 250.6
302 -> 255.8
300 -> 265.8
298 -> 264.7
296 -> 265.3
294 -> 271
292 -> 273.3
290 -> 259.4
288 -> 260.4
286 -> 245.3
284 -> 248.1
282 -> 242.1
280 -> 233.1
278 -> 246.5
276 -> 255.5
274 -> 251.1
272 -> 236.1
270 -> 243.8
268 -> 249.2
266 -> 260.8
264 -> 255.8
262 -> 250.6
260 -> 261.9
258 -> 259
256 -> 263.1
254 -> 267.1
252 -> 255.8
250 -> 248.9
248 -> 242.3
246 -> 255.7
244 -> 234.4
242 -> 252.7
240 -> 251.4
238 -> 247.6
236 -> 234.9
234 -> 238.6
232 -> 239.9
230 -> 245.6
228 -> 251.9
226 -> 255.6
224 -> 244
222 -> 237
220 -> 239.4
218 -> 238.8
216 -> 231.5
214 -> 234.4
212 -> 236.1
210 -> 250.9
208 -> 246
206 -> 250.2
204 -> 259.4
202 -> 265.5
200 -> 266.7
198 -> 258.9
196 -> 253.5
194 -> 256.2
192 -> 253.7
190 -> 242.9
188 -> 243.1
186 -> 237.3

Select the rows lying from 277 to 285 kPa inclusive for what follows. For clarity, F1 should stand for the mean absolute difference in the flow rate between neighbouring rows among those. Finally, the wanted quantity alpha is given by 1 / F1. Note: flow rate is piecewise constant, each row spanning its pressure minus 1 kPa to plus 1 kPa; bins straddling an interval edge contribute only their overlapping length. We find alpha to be 0.11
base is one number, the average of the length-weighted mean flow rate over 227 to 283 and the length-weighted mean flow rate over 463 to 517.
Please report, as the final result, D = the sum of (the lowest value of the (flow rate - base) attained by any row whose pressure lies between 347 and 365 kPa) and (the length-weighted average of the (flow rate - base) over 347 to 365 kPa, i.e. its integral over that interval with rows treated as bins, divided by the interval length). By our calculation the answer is -16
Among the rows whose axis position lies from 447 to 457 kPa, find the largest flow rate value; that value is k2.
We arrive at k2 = 180.5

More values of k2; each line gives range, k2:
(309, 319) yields 233.9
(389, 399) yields 210.6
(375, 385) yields 204.6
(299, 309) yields 265.8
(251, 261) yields 267.1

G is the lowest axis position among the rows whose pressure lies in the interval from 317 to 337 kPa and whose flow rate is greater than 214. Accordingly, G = 318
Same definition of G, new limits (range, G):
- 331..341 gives 340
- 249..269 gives 250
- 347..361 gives 348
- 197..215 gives 198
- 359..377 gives 362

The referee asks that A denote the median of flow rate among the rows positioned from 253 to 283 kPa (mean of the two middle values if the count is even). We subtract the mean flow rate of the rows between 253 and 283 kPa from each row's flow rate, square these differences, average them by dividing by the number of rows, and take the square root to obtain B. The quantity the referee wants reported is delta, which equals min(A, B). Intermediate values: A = 251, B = 9.7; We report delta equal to 9.7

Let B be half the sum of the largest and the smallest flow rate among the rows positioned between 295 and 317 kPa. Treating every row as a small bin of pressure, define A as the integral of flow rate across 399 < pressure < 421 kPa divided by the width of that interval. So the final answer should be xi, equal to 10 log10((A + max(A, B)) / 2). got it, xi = 23.42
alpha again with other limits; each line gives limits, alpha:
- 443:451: 0.35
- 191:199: 0.28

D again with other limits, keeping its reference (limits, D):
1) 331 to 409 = -42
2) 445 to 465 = -113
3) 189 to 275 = 46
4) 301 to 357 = -17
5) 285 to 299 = 74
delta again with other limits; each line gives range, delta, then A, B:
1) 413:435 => 3.6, 190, 3.6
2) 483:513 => 13.6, 179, 13.6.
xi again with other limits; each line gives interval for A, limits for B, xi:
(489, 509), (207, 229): 23.23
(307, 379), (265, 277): 23.64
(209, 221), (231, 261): 23.89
